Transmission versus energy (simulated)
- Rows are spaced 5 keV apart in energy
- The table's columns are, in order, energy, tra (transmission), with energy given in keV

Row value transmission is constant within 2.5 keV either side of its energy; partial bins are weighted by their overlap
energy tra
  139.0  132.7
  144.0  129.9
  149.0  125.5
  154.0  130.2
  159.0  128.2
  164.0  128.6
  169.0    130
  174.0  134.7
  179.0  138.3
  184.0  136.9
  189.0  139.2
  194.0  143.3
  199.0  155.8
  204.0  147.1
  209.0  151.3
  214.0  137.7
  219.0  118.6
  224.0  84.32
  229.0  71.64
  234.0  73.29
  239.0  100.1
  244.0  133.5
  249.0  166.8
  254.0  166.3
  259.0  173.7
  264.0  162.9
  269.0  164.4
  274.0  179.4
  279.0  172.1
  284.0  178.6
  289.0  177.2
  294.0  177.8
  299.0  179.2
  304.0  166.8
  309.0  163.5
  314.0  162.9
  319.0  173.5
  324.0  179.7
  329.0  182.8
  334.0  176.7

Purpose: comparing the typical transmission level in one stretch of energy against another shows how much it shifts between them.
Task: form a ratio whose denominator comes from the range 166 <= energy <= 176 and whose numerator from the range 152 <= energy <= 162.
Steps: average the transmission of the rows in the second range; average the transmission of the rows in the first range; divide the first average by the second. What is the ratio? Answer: 0.98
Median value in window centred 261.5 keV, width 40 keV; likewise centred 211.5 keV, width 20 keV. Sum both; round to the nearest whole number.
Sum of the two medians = 309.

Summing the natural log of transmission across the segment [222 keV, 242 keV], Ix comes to 17.6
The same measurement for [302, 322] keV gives 20.5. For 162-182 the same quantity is 19.6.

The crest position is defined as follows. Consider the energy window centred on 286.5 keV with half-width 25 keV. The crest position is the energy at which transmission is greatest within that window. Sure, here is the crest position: 274.0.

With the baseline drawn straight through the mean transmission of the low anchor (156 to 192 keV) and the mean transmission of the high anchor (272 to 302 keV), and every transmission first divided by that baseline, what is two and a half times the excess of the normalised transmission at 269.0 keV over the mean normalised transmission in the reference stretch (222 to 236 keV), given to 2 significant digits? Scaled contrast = 1.2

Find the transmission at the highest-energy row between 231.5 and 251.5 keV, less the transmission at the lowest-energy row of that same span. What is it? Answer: 94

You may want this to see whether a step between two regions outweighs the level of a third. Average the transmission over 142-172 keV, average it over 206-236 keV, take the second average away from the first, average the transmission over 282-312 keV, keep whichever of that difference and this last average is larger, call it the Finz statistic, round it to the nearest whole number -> 174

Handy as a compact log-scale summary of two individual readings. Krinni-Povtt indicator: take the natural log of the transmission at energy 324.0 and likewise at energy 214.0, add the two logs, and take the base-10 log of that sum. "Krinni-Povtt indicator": 1.005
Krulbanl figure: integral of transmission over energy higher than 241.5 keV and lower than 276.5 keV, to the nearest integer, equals 5735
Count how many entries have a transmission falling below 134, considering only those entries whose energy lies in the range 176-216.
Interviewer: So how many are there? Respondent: 0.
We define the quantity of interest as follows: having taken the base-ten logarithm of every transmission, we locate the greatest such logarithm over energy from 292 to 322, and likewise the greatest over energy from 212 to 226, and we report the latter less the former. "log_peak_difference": -0.114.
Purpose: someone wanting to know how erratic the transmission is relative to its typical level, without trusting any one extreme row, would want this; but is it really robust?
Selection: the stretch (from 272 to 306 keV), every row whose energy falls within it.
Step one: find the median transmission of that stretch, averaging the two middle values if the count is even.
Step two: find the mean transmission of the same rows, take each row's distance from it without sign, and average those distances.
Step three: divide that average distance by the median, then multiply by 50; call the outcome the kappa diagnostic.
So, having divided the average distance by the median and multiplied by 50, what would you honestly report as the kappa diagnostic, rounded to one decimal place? 1.0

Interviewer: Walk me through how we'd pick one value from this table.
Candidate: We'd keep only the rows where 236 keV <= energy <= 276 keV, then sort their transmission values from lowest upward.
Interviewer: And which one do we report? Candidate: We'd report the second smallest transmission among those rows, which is 133.5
